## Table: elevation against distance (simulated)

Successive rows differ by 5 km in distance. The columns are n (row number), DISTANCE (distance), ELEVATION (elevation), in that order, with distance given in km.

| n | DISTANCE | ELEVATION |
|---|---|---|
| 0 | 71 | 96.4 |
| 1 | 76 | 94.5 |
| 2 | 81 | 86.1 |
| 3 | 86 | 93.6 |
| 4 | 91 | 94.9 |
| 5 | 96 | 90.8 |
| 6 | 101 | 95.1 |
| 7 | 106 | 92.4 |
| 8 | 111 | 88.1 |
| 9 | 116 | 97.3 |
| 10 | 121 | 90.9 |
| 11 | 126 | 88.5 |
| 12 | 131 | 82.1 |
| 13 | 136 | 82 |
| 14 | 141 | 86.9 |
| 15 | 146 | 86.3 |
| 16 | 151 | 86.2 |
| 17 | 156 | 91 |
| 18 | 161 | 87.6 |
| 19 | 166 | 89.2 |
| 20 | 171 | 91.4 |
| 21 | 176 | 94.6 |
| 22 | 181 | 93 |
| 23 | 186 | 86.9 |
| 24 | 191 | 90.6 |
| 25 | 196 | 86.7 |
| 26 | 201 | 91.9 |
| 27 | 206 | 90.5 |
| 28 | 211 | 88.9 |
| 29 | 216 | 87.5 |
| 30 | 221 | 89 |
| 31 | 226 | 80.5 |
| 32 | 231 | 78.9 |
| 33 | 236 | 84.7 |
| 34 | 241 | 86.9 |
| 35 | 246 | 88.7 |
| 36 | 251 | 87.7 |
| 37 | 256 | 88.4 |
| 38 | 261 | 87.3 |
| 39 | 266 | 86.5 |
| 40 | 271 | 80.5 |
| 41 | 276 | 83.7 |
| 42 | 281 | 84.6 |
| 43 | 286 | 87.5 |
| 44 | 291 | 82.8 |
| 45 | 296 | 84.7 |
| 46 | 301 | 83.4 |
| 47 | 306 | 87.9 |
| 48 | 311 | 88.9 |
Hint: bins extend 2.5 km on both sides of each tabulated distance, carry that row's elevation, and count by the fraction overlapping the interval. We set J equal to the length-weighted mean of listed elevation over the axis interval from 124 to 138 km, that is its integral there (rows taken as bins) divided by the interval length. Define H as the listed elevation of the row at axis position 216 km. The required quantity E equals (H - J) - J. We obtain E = -81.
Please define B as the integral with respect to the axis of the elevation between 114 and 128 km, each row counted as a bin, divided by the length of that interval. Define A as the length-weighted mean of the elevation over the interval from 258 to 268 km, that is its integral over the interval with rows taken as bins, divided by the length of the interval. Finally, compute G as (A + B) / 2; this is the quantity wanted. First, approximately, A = 87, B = 92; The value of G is 89.6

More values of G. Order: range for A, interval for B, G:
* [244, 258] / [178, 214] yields 89.0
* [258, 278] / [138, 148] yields 85.5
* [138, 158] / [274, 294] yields 86.0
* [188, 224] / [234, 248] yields 88.0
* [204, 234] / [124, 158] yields 85.9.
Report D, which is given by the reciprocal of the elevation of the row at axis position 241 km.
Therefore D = 0.0115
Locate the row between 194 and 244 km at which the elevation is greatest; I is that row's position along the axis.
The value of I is 201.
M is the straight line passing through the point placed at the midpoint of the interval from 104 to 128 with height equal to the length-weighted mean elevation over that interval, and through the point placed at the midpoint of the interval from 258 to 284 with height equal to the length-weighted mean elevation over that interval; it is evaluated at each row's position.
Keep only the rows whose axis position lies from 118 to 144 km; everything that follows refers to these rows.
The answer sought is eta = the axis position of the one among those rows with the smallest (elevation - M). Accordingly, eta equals 131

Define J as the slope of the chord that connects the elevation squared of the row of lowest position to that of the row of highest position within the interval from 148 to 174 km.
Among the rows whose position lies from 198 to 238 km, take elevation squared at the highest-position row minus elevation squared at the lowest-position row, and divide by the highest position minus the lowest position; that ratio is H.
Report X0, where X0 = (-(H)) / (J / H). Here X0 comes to -29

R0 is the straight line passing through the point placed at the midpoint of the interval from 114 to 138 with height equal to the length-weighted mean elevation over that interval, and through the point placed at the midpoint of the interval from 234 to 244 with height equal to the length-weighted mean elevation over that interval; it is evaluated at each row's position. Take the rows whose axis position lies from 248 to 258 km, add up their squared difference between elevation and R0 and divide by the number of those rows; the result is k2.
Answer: 6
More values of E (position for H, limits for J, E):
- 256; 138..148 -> -84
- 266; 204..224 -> -91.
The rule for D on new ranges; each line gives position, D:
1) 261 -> 0.0115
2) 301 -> 0.0120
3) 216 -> 0.0114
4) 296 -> 0.0118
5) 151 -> 0.0116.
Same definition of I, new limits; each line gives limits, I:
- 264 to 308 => 306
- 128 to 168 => 156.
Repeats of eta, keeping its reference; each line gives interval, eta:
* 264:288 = 271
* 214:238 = 231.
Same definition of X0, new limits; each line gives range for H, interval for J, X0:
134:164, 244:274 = 26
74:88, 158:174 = -4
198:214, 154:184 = -200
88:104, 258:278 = 0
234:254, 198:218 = 23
